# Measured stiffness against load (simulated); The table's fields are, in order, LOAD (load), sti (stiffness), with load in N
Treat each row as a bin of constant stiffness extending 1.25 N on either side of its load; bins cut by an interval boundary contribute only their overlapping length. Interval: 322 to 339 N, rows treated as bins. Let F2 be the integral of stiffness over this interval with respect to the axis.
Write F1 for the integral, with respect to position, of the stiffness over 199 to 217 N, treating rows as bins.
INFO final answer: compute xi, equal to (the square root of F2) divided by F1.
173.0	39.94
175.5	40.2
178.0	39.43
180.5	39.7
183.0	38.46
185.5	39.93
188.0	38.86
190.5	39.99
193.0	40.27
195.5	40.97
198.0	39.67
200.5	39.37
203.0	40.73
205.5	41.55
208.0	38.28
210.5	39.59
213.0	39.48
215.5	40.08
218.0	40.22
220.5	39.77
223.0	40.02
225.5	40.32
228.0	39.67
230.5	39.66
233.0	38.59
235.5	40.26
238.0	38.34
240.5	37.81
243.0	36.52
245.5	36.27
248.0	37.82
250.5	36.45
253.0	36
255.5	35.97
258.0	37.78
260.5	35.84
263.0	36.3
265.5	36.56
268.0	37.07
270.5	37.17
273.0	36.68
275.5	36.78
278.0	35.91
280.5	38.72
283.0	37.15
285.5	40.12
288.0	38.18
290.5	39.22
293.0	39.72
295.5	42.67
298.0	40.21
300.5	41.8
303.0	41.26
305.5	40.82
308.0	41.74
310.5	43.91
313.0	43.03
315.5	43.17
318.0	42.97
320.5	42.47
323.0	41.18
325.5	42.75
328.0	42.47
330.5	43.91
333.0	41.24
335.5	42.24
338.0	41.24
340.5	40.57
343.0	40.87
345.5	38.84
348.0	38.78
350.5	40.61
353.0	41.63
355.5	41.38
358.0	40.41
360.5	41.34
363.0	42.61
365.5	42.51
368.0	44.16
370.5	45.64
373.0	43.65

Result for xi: 0.0373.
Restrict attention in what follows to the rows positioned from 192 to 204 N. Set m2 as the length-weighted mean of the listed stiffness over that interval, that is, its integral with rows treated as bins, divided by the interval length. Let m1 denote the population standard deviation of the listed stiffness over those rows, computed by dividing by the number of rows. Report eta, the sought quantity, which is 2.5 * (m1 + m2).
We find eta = 102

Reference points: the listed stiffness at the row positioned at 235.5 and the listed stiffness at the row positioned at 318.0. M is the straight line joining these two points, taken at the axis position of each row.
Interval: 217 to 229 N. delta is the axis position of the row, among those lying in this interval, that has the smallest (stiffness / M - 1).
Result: 228.0 N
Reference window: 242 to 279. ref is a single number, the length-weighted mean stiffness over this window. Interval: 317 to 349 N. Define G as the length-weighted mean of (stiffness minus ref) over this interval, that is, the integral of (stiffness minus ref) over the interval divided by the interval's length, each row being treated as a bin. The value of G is 4.9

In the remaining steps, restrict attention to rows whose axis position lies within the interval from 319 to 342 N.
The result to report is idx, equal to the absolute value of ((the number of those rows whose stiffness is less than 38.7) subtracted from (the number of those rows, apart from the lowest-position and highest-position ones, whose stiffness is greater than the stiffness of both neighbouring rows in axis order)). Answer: 3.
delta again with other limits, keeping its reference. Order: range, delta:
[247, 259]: 255.5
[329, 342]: 340.5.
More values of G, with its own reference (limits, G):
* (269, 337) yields 4.0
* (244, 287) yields 0.4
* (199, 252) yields 2.5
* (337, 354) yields 3.7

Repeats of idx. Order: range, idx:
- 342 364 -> 1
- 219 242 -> 1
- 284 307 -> 1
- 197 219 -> 1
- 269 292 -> 3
